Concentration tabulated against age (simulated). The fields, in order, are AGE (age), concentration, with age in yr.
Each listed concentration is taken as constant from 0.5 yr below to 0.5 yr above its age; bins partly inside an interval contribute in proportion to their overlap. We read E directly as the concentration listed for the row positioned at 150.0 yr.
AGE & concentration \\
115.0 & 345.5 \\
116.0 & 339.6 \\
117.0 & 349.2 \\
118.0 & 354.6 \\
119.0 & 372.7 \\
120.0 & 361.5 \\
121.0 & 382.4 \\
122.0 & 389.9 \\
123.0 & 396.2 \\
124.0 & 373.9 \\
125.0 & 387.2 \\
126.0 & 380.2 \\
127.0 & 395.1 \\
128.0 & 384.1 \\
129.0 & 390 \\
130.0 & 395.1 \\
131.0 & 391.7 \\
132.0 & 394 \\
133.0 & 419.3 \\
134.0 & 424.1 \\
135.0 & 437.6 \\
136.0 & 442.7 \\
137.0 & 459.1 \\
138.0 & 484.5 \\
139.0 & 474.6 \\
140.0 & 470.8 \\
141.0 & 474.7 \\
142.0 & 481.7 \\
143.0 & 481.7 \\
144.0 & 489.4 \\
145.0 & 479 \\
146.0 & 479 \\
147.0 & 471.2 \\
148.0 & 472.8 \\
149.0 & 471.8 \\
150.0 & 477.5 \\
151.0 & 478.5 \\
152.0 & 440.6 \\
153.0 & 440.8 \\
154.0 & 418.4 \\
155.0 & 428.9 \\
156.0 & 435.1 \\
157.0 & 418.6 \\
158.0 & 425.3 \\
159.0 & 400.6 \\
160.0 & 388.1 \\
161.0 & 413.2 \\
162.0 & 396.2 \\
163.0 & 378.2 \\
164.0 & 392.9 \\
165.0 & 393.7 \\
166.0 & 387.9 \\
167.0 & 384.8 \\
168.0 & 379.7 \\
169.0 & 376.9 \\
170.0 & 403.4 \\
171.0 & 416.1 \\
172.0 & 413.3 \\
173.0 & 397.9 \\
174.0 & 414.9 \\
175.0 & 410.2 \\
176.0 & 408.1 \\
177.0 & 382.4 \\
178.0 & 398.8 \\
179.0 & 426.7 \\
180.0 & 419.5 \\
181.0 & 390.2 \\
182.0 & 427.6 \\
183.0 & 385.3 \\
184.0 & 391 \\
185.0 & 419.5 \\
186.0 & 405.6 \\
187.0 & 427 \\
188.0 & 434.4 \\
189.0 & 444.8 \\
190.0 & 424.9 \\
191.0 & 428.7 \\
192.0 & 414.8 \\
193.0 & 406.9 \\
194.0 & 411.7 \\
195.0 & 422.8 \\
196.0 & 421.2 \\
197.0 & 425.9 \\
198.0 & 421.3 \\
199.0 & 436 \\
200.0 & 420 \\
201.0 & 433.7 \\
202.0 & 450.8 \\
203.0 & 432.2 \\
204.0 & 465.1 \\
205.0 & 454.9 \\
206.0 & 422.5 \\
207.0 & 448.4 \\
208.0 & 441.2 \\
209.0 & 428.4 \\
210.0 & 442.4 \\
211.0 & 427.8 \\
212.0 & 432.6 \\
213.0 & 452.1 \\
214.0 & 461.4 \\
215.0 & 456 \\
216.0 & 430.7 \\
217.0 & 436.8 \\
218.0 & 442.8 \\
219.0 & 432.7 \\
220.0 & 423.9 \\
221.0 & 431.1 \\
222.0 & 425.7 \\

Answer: 477.5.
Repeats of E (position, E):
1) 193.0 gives 406.9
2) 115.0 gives 345.5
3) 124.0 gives 373.9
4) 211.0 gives 427.8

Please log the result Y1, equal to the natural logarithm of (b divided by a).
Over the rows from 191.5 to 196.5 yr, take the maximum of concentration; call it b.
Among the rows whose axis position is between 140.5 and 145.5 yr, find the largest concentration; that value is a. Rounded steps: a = 489.4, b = 422.8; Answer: -0.146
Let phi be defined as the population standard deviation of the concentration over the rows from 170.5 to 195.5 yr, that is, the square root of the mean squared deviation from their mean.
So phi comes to 15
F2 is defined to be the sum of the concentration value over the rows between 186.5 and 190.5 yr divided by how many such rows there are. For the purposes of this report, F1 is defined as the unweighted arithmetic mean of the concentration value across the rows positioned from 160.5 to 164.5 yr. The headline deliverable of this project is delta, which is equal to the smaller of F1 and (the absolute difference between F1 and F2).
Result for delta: 38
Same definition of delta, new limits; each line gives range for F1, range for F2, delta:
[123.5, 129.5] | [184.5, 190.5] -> 41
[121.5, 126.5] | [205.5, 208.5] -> 52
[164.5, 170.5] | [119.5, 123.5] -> 5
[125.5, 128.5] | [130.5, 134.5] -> 21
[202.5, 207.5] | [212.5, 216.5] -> 5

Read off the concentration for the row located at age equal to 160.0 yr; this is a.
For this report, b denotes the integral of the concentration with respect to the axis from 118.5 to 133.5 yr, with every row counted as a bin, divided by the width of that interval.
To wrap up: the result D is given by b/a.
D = 1.00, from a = 388.1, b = 388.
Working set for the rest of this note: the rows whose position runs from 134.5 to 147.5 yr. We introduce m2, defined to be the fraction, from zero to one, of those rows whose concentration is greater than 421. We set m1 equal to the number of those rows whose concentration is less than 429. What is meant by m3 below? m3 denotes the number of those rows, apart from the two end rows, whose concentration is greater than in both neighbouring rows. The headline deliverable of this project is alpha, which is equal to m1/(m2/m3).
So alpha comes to 0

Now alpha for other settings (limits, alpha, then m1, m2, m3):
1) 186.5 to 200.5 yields 77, 11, 0.7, 5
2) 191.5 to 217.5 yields 104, 11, 0.8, 8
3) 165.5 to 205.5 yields 904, 32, 0.4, 12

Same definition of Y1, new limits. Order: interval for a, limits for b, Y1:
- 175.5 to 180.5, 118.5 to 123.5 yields -0.074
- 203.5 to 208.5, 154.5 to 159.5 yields -0.067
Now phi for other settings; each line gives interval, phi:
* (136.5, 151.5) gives 7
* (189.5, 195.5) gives 8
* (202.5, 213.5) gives 13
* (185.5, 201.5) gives 10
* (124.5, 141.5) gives 36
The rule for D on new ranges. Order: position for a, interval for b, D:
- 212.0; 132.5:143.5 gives 1.06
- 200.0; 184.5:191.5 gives 1.02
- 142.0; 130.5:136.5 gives 0.87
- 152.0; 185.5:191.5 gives 0.97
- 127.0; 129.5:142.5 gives 1.12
